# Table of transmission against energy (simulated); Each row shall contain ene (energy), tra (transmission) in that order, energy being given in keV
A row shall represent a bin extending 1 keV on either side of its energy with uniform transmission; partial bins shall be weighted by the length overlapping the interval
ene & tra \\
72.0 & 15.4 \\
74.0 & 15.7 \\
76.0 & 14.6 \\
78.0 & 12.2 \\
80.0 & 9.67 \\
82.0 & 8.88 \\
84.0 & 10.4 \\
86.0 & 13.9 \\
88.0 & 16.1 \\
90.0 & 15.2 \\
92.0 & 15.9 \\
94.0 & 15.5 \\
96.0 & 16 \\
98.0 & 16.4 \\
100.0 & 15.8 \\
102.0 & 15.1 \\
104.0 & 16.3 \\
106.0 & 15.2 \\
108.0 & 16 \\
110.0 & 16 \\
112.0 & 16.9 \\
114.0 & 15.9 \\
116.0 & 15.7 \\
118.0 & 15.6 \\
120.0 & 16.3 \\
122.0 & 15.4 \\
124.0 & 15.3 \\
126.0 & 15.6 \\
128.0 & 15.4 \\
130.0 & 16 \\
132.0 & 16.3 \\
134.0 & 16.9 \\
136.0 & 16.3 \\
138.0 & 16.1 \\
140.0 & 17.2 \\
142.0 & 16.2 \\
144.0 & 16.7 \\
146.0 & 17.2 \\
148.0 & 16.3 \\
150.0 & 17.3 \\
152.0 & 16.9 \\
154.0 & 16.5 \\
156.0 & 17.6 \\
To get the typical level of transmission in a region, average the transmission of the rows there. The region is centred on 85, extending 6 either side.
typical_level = 12.4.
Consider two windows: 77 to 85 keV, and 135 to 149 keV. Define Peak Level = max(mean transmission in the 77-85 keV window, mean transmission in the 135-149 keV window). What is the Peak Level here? 16.6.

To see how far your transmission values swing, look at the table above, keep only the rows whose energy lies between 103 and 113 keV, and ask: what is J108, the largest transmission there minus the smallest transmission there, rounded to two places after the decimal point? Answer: 1.70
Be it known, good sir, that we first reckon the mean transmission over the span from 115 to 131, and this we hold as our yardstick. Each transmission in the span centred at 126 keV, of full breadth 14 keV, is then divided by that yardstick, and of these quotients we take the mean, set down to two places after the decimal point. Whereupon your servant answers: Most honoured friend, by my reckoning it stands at 1.01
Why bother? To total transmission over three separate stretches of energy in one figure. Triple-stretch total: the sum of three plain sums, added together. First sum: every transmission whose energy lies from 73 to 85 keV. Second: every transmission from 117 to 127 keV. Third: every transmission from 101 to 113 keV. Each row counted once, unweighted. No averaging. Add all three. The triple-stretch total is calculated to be 245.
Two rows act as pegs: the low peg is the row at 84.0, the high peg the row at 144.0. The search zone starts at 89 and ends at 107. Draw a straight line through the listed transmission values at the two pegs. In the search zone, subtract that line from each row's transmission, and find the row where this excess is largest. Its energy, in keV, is 92.0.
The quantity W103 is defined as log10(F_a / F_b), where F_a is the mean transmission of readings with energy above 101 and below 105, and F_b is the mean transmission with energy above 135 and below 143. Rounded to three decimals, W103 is -0.020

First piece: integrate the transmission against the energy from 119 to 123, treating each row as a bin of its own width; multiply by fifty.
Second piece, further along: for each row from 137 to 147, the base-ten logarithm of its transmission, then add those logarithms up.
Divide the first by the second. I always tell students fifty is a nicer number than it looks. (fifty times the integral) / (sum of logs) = 519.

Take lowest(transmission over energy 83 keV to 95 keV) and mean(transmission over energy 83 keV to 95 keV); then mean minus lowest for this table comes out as 4.1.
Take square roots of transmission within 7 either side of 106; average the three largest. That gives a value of 4.05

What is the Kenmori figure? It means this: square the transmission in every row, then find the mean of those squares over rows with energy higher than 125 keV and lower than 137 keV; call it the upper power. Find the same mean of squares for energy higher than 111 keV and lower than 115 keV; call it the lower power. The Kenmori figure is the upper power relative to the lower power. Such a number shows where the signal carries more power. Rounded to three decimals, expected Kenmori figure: 0.962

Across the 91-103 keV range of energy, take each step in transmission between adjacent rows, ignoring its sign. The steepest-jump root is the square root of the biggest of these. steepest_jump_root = 0.84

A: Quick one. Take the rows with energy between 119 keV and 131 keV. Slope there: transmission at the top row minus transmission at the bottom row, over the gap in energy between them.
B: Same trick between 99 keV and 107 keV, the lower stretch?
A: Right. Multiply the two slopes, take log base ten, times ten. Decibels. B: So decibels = -25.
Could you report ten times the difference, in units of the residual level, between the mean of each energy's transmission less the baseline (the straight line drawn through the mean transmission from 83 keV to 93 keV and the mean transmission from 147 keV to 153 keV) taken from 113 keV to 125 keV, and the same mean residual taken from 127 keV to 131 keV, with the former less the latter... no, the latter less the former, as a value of -4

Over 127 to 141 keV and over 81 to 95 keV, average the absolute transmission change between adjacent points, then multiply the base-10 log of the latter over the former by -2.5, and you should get -1.1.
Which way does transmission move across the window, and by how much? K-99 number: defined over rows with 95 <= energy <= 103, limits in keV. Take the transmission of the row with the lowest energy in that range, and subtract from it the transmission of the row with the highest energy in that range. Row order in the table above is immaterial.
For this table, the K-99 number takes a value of 0.9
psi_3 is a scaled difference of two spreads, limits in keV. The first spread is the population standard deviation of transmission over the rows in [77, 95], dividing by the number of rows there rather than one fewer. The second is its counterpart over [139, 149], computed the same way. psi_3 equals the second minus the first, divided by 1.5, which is -1.5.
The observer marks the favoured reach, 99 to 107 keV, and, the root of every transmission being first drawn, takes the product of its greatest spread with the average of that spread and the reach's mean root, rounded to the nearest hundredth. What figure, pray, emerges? 0.31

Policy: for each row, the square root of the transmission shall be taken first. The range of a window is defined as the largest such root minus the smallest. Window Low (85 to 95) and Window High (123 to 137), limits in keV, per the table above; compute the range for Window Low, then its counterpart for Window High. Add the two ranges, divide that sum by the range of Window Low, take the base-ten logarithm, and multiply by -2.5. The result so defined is -0.6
